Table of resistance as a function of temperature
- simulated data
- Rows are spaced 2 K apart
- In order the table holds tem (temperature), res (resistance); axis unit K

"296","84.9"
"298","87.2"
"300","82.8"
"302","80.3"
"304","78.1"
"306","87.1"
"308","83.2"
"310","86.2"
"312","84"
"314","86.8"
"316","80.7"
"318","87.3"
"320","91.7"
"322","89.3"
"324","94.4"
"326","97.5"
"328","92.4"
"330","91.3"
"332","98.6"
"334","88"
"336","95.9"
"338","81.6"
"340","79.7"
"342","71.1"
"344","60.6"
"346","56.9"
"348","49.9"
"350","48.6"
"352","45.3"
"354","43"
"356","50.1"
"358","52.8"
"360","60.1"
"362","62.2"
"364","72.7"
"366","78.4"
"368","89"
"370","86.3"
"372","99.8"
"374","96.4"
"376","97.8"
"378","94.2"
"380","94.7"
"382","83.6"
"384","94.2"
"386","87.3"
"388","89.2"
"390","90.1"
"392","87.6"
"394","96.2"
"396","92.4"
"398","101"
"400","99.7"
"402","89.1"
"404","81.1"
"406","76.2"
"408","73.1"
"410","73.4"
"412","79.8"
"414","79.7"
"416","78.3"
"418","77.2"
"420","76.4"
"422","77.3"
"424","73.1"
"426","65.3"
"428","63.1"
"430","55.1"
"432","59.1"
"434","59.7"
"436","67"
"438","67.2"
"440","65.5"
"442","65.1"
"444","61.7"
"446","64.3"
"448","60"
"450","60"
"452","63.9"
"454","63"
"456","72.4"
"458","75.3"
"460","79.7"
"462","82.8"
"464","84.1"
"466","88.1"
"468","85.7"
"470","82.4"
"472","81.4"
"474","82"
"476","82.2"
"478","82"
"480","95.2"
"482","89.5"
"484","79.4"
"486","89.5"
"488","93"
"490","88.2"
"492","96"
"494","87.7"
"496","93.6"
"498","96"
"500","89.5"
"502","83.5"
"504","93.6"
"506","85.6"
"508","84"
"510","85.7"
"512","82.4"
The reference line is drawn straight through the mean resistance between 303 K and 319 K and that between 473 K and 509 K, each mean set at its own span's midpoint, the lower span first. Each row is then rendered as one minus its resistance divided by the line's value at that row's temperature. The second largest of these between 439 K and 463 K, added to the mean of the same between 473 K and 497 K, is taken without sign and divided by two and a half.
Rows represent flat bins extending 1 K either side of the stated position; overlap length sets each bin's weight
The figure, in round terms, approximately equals 0.125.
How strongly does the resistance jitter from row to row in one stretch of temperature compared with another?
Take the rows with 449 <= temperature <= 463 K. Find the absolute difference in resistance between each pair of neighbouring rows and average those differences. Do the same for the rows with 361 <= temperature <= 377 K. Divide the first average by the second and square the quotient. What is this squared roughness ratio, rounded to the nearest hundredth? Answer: 0.36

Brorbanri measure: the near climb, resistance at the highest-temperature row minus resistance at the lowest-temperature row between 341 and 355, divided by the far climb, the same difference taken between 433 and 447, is -6.1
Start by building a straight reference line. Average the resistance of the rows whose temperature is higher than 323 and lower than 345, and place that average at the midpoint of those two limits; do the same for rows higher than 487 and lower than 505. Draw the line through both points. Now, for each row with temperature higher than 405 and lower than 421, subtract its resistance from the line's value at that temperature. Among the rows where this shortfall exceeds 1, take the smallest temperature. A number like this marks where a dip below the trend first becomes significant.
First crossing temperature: 406 K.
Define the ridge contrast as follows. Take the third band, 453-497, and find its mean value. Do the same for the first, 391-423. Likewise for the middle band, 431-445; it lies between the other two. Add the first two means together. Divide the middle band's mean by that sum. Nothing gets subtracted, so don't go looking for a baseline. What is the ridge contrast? 0.379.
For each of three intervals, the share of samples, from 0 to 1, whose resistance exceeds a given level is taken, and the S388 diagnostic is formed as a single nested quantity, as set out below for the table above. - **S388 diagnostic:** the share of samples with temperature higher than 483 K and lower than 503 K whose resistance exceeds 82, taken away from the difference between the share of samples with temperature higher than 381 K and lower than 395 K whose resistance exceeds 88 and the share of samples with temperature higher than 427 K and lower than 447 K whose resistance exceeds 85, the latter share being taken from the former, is -0.33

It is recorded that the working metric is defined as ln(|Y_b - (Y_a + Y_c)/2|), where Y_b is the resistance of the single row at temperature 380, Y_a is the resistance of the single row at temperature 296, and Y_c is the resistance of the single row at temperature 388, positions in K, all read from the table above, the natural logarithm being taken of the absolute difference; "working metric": 2.0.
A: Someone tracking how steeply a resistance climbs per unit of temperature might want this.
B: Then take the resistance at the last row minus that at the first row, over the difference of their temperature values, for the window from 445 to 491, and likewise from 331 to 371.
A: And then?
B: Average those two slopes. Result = 0.11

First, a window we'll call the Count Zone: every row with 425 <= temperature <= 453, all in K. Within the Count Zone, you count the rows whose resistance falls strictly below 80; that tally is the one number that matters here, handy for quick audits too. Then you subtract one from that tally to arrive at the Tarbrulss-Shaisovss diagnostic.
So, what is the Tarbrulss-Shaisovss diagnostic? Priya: 13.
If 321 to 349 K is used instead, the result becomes 4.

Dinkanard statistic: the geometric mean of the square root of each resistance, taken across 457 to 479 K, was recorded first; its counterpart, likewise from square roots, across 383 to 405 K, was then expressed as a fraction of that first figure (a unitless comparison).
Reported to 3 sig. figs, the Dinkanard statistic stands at 1.05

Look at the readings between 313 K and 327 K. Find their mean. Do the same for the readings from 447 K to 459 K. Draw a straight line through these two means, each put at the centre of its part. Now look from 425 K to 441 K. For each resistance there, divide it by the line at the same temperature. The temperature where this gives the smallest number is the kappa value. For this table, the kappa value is 430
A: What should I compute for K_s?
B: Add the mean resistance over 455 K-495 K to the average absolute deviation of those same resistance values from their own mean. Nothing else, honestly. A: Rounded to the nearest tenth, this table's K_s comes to 89.8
